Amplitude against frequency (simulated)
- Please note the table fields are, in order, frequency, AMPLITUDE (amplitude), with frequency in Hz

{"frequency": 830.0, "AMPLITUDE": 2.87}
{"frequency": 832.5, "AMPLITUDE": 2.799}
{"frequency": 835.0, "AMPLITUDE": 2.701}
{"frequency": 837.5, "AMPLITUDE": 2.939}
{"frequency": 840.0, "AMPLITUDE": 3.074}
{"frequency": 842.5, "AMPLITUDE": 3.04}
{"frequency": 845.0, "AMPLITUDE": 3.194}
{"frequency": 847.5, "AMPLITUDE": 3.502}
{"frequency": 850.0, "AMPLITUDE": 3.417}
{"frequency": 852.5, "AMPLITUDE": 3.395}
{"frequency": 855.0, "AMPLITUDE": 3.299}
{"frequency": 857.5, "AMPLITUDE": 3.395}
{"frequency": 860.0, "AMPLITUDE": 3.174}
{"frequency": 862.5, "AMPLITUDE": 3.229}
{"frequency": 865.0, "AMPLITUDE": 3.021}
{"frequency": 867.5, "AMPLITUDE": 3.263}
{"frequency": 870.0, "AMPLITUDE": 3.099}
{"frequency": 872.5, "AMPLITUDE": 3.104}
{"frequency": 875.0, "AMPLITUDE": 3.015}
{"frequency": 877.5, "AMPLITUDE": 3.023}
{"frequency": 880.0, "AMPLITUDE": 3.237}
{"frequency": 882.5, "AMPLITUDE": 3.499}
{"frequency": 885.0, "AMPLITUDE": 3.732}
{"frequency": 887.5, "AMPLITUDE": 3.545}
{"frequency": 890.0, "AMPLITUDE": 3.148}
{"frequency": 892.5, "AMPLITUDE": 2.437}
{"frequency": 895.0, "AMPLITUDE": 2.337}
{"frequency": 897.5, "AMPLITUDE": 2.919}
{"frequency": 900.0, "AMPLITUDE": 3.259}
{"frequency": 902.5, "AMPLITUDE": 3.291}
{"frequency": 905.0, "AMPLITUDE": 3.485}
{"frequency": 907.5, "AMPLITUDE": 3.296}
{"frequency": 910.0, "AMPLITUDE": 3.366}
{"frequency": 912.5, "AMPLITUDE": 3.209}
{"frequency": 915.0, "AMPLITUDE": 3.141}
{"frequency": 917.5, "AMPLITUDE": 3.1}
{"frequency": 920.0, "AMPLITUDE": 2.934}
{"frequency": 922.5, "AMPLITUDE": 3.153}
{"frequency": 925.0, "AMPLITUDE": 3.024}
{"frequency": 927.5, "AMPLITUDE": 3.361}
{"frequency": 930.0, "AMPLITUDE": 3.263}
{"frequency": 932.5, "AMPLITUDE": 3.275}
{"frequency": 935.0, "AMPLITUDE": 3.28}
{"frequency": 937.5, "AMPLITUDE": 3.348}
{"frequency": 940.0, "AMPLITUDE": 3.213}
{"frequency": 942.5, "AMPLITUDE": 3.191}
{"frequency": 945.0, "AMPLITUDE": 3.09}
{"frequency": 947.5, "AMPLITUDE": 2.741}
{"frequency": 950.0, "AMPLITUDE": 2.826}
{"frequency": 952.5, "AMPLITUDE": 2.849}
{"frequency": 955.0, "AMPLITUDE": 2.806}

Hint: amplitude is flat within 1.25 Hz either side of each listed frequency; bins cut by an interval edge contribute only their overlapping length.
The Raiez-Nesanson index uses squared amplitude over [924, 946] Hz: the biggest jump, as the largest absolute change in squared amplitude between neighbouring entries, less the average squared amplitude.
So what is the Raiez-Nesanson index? -8.3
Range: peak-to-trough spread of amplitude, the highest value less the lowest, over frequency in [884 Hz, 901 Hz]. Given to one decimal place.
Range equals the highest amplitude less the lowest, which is 1.4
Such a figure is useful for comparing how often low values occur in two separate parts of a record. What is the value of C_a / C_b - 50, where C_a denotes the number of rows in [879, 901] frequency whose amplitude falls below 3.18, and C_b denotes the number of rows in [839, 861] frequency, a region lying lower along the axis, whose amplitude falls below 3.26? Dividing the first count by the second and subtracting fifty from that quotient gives -49.0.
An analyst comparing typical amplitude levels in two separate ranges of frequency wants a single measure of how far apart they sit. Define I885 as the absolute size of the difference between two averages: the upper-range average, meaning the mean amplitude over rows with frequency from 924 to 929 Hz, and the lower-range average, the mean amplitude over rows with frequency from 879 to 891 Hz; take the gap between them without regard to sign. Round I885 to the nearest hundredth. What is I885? 0.24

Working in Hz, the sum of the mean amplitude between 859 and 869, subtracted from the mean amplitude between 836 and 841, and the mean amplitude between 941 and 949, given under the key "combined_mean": 2.8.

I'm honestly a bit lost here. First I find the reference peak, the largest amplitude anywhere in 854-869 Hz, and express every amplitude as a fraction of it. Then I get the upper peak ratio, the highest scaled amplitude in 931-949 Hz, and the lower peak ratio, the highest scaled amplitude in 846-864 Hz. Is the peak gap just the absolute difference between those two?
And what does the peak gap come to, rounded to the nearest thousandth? 0.045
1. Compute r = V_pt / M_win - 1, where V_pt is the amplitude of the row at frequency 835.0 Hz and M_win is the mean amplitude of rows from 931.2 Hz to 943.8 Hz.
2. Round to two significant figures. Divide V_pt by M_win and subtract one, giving -0.17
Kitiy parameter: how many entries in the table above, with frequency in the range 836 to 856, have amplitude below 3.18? 3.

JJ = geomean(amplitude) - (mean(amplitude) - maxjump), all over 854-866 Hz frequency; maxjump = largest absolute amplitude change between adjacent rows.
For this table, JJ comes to 0.22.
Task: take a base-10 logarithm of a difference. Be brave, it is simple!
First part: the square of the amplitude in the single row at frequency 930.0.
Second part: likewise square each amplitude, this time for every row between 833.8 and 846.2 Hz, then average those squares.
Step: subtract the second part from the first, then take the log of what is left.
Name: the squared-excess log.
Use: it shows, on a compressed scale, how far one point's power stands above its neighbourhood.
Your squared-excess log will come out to 0.23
